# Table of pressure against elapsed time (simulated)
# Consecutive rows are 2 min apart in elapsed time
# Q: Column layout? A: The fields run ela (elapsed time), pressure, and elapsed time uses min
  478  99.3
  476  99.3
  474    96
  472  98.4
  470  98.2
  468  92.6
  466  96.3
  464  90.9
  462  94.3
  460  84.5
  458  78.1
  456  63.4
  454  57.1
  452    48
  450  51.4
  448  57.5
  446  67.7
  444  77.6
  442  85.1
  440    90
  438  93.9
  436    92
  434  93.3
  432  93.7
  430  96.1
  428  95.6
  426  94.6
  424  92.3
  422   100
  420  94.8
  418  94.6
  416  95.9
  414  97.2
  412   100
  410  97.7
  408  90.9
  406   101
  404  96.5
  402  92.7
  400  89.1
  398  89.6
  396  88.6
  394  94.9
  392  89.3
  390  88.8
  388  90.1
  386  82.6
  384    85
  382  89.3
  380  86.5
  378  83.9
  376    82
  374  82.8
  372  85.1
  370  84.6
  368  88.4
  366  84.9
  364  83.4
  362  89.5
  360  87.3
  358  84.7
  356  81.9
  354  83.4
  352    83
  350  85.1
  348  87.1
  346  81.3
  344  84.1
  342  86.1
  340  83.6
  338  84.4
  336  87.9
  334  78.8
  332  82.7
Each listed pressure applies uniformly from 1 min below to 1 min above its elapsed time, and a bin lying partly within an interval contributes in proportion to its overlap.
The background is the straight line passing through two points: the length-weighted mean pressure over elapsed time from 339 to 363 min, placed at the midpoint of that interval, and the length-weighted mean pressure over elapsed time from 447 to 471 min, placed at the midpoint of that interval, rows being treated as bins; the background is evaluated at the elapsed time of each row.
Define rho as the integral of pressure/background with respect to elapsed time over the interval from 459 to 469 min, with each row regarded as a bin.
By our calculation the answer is 12.1 min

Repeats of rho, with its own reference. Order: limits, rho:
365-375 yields 10.2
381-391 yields 10.6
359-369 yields 10.4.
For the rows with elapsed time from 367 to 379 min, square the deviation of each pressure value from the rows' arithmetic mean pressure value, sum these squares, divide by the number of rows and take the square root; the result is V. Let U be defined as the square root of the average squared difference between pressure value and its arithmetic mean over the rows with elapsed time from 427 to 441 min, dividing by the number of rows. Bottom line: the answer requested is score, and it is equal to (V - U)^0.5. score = 0.3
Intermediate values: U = 1.9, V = 2.0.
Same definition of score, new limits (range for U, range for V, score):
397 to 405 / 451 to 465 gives 3.7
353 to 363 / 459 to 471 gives 1.3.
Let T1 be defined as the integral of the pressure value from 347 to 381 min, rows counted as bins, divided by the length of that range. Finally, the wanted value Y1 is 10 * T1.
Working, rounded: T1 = 84.9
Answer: 849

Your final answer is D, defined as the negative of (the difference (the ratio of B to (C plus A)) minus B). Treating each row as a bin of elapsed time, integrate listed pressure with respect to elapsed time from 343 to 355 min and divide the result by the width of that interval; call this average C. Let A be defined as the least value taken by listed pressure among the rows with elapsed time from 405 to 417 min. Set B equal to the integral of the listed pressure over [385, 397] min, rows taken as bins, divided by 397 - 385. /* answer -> 89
